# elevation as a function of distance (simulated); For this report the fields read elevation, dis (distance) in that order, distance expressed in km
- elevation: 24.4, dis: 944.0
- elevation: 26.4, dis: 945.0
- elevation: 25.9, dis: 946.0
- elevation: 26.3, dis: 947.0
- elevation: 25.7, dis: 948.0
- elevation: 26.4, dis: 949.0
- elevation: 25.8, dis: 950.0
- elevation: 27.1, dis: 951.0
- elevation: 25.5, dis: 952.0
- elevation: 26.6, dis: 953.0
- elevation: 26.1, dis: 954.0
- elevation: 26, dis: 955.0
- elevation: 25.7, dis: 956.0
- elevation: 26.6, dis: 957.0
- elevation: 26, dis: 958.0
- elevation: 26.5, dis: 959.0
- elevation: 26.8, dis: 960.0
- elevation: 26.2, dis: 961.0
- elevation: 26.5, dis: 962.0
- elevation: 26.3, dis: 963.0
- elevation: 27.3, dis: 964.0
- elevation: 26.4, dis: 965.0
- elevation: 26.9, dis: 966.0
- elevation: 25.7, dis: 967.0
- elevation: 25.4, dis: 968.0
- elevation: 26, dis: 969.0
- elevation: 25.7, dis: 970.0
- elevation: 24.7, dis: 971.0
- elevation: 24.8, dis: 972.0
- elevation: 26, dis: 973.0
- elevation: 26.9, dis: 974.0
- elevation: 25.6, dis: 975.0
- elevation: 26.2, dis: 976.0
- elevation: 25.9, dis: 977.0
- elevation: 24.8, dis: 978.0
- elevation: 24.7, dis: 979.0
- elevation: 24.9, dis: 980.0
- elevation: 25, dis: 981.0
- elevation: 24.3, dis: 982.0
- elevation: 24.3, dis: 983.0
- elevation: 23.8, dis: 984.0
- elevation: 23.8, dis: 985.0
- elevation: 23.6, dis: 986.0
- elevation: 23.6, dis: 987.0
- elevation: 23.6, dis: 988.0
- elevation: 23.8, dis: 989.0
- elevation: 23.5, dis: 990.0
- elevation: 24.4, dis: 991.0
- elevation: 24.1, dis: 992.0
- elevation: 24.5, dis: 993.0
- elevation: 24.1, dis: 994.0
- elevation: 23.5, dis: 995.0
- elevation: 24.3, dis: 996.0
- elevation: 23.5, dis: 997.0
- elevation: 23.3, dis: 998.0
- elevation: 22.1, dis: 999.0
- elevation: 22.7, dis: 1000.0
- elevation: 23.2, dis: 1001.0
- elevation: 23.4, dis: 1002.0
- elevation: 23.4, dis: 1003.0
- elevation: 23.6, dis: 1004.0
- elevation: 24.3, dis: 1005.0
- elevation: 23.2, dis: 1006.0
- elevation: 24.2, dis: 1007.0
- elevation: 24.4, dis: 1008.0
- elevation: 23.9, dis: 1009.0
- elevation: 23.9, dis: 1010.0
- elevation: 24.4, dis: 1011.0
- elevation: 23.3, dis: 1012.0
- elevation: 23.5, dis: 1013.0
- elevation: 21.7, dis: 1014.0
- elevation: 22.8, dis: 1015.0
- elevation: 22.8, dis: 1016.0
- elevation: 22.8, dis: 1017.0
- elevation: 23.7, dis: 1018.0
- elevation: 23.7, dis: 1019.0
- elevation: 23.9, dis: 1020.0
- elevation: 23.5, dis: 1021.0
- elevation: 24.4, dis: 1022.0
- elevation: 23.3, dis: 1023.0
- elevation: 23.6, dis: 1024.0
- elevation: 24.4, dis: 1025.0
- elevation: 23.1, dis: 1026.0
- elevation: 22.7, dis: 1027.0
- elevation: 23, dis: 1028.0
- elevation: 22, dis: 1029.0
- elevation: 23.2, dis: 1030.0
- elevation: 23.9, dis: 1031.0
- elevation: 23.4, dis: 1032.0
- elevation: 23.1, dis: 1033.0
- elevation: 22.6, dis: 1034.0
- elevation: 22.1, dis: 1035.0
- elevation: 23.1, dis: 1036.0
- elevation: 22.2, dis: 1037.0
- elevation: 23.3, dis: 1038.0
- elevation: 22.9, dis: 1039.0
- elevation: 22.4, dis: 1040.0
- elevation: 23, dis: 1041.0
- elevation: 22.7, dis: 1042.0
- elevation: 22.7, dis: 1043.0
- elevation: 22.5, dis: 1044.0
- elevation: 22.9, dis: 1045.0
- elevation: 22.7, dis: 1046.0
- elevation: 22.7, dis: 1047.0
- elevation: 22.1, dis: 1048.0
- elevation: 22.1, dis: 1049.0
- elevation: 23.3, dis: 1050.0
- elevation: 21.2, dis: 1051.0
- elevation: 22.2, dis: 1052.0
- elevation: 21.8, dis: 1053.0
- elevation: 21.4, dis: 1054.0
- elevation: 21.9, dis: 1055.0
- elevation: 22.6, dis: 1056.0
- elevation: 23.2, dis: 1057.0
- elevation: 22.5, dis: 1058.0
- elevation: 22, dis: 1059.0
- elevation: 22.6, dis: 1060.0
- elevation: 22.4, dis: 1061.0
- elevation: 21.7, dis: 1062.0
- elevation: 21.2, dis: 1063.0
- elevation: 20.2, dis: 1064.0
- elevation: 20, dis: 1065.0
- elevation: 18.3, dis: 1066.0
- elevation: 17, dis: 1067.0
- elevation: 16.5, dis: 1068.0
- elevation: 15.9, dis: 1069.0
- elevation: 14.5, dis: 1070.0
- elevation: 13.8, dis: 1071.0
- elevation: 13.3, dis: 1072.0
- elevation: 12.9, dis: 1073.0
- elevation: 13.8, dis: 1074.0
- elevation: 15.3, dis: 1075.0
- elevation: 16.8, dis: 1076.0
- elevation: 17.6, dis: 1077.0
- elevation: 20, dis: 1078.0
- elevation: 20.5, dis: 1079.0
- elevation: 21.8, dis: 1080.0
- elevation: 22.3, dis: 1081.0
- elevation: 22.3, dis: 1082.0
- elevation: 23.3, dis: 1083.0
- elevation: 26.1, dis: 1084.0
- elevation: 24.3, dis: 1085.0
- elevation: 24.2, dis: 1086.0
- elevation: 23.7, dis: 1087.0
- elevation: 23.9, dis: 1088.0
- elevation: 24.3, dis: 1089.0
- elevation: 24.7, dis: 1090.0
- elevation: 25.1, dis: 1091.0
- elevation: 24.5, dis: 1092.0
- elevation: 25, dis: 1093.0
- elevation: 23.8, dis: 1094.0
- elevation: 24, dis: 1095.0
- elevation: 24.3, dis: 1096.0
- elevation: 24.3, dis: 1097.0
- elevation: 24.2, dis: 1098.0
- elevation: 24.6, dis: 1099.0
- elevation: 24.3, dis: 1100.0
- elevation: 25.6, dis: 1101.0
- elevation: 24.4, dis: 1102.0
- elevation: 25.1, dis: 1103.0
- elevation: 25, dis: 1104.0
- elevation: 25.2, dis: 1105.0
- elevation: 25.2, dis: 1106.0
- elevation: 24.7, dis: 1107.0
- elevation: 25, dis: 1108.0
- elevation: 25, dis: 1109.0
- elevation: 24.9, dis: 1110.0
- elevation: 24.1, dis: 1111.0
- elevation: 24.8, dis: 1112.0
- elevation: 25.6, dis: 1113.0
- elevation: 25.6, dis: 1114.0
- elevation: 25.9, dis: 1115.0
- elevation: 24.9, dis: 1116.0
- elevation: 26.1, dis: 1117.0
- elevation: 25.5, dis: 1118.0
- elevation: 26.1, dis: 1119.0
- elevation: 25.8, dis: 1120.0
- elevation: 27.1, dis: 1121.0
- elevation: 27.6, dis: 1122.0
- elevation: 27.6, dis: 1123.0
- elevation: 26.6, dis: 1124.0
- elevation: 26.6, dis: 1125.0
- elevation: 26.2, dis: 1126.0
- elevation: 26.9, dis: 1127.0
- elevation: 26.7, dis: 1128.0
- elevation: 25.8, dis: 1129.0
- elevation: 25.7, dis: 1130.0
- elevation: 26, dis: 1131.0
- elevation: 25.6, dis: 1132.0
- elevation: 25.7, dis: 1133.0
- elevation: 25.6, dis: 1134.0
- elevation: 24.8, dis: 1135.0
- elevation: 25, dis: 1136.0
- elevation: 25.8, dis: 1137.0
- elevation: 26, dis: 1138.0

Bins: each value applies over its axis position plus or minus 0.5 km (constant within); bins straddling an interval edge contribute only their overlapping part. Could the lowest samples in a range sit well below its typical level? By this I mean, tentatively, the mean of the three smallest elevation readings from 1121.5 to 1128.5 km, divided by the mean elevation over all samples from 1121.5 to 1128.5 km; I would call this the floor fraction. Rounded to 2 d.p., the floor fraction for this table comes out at 0.98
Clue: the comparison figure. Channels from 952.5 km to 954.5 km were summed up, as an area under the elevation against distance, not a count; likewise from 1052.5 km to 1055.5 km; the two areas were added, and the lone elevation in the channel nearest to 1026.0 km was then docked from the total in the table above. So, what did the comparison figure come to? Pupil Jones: 95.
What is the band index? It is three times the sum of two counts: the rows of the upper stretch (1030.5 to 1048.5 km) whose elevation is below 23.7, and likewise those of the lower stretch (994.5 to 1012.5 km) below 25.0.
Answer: 105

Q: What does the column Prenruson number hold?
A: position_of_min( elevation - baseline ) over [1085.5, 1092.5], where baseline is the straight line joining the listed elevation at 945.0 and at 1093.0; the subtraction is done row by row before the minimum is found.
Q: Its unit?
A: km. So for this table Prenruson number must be 1087.0 km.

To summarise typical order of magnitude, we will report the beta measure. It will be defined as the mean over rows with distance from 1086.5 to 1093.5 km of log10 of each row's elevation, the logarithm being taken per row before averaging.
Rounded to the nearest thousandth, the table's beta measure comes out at 1.388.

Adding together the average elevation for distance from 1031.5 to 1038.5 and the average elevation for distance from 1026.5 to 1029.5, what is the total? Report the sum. 45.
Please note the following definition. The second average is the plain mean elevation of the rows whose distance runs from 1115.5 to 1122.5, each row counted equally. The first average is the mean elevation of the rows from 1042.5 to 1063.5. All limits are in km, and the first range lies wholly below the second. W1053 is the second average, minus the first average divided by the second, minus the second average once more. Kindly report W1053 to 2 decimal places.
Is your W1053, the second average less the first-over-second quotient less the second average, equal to -0.85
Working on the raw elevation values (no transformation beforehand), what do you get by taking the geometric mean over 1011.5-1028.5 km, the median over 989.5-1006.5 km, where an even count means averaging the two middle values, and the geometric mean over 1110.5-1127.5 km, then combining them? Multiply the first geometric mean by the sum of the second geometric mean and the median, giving 1154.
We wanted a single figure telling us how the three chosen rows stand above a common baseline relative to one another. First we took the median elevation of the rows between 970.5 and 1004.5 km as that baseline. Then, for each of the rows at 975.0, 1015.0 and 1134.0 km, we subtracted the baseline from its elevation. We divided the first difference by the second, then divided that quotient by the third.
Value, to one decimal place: -0.8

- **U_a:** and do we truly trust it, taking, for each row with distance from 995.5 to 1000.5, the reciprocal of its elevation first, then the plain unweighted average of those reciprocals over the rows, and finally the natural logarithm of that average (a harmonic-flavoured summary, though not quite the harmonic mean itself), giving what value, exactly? -3.14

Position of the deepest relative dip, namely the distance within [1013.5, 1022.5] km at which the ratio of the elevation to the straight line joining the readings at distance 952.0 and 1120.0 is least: 1014.0 km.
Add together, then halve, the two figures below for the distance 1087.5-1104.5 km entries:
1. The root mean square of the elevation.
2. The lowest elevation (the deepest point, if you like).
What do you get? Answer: 24.2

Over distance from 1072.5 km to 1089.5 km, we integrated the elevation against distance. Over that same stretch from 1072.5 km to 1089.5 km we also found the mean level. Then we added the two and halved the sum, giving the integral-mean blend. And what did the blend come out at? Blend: 187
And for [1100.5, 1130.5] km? 399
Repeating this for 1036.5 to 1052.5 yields 192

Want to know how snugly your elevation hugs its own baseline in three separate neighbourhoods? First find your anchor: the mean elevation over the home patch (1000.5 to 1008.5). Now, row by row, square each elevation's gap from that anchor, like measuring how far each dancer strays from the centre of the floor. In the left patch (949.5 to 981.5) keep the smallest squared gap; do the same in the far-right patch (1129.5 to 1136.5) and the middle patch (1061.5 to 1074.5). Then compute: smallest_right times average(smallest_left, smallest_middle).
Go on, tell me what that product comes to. 3.0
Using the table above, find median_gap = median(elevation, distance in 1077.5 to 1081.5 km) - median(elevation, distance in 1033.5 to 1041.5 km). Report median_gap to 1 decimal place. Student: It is -1.6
